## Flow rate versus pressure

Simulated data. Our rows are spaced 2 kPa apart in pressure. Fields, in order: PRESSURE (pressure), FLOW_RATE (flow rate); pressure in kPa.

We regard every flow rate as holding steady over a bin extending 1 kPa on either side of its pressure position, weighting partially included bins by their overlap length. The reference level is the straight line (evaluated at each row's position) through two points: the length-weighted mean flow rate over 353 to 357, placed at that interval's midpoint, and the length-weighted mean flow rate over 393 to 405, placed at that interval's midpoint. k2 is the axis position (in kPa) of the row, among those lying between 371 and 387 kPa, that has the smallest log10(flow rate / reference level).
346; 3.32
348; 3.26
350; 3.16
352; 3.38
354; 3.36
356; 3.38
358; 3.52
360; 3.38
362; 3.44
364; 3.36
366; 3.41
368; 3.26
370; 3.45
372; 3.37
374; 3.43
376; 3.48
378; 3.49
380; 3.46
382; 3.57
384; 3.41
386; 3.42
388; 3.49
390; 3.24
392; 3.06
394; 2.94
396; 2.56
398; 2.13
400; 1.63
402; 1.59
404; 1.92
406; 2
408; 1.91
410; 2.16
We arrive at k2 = 372 kPa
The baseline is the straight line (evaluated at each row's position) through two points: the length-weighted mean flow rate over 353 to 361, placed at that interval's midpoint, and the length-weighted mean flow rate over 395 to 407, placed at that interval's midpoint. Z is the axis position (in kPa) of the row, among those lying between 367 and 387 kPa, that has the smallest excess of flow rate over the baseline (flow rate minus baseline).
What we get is 368 kPa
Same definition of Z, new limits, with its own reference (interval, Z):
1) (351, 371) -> 352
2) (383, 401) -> 400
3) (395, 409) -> 400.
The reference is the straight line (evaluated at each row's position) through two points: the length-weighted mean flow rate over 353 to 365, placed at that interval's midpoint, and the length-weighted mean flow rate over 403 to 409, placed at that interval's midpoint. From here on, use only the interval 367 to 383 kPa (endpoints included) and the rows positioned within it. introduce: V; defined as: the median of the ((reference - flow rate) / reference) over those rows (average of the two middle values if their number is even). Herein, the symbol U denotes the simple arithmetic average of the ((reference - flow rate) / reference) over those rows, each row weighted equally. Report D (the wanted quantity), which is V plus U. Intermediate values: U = -0.19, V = -0.19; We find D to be -0.37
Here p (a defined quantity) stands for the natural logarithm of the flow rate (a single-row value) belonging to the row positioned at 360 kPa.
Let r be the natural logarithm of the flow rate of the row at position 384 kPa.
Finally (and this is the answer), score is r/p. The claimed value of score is 1.01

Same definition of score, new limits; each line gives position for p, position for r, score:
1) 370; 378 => 1.01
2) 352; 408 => 0.53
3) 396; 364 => 1.29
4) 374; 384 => 1.00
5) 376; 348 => 0.95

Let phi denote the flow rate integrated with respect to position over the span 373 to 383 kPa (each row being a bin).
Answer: 34.9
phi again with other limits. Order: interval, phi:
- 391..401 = 24.6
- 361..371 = 33.8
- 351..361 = 34.0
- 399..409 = 18.1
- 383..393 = 33.2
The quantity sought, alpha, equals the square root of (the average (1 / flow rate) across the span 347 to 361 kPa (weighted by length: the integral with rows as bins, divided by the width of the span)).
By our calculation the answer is 0.547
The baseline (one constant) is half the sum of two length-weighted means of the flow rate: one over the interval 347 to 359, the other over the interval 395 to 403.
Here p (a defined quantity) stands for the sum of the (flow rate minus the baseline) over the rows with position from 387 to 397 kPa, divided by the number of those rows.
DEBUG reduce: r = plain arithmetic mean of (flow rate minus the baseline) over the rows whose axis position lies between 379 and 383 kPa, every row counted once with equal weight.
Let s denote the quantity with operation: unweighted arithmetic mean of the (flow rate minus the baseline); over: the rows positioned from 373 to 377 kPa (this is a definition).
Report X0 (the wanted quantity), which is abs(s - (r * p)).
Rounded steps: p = 0.40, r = 0.85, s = 0.79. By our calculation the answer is 0.5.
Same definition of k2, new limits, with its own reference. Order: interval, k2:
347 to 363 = 350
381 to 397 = 396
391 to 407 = 400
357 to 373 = 360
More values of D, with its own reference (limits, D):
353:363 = 0.00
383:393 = -0.65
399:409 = 0.14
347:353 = 0.24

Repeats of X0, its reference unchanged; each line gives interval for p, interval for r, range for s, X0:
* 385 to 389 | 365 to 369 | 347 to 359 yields 0.1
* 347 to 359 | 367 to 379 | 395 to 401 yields 1.1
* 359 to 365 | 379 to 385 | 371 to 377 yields 0.2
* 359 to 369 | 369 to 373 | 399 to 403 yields 1.6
